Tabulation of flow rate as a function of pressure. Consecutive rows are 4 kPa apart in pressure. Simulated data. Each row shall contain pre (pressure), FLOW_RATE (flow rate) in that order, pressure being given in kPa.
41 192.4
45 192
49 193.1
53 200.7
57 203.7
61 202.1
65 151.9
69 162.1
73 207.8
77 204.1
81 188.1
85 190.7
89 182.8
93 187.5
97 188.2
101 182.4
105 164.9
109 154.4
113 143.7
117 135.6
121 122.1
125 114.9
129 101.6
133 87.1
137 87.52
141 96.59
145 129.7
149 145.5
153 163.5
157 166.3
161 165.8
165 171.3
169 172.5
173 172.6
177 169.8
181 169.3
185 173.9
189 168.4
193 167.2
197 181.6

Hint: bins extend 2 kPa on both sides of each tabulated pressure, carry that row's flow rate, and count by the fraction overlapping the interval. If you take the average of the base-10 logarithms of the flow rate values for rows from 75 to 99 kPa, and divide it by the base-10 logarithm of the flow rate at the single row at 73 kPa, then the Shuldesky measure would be 0.98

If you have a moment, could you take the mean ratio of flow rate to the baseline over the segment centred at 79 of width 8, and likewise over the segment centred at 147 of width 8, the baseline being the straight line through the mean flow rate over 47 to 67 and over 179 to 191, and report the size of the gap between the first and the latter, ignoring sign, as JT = 0.27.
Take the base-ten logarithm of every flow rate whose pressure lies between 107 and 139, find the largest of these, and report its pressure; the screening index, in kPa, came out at 109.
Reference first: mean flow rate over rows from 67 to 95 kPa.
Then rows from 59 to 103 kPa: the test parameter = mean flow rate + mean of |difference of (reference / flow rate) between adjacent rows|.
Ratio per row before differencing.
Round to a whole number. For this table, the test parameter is 186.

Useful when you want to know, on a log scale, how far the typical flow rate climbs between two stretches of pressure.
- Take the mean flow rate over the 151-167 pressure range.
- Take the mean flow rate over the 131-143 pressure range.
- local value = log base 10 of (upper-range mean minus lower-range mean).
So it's 1.88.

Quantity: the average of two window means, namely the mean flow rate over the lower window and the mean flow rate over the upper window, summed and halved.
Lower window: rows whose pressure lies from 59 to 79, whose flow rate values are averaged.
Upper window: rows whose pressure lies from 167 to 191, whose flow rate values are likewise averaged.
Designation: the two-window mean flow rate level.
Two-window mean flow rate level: 178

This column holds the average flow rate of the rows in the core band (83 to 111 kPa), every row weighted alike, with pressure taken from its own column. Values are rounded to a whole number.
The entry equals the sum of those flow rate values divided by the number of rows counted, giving 179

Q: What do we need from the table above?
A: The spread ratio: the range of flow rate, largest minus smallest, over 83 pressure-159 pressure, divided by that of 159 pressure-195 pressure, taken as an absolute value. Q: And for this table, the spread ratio 13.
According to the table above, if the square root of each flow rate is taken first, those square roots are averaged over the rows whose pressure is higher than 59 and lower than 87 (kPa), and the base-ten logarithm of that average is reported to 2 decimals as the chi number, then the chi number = 1.13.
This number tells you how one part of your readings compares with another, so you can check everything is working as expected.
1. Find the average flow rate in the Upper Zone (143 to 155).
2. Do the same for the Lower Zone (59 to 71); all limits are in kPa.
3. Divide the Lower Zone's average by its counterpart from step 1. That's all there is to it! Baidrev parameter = 1.18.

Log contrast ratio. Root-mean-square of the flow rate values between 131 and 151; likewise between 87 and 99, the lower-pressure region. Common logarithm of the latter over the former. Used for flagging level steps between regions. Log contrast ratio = 0.22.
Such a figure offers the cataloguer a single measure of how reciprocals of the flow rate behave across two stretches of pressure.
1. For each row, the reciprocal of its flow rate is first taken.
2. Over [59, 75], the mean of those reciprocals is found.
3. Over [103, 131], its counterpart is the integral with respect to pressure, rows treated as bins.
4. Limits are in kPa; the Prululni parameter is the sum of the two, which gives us 0.220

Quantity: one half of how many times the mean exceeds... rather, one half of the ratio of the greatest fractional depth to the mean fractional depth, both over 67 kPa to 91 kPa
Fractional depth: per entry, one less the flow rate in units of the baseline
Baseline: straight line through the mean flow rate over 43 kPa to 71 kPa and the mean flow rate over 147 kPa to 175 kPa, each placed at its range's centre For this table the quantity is -1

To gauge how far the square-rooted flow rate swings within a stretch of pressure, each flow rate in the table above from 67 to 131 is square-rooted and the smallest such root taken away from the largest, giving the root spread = 4.3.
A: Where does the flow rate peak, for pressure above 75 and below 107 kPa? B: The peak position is 77 kPa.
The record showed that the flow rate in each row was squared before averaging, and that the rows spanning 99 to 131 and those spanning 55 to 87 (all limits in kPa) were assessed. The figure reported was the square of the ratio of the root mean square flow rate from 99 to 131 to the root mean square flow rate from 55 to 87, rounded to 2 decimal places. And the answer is 0.56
